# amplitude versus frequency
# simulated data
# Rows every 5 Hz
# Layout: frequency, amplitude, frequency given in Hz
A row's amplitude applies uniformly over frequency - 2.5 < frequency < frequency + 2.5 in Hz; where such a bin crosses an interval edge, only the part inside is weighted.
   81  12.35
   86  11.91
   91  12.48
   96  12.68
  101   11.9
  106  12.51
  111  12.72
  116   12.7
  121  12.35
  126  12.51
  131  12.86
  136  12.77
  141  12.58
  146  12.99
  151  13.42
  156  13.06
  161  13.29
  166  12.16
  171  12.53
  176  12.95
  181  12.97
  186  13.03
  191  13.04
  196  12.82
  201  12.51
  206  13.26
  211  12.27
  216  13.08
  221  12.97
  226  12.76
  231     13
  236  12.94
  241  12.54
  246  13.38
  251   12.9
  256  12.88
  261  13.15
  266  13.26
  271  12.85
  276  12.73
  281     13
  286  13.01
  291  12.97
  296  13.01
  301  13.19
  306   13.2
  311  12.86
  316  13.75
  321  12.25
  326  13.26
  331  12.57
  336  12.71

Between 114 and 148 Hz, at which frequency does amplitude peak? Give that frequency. 146 Hz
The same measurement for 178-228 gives 206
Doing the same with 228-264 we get 246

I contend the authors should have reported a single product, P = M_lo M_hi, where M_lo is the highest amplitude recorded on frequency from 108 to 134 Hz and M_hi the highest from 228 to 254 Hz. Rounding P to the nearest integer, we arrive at 172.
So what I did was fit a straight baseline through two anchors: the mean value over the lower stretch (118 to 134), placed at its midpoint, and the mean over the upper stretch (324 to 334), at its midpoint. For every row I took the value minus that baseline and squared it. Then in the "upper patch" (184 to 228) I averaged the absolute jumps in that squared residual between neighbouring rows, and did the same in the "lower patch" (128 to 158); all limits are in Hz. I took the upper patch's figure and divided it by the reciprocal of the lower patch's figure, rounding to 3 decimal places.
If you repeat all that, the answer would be 0.021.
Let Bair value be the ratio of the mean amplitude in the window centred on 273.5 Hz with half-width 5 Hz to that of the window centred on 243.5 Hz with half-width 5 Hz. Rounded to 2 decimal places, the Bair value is 0.99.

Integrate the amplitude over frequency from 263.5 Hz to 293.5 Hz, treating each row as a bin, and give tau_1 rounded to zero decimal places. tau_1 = 389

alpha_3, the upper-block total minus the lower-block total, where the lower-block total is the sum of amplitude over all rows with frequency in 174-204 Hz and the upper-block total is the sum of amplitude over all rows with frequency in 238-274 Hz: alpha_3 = 14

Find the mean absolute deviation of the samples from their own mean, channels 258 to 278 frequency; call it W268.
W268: 0.21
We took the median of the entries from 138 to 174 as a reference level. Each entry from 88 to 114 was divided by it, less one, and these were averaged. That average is -0.041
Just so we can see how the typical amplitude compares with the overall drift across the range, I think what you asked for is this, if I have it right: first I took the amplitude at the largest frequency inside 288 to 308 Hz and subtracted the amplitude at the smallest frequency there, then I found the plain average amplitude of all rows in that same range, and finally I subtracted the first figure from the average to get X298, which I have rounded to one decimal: 12.9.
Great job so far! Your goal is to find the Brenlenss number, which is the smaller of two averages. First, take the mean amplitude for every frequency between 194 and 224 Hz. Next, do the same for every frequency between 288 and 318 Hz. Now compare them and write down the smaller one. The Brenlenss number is 12.8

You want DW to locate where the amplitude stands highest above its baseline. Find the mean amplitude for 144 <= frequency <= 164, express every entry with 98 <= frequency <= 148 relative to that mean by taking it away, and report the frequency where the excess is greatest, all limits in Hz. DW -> 146 Hz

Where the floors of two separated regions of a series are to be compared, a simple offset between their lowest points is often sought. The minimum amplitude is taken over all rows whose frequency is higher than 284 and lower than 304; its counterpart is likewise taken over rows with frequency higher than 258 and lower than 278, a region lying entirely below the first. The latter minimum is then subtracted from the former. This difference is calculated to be 0.24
